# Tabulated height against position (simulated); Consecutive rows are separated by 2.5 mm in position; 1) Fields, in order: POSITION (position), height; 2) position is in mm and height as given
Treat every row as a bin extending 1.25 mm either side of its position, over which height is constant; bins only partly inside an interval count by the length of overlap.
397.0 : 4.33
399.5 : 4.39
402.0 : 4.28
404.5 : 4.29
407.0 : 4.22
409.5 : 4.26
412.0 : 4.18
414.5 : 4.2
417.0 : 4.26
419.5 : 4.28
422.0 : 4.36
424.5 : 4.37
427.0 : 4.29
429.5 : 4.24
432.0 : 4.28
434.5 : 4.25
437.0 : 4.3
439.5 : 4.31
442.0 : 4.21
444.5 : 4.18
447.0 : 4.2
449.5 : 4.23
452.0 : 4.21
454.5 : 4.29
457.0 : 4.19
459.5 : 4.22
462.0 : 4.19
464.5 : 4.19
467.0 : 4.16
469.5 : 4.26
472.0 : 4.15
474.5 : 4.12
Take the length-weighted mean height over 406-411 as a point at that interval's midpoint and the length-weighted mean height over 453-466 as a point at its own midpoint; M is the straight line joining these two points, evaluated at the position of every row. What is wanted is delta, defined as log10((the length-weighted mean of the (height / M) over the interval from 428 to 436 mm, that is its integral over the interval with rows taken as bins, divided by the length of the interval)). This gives 0.003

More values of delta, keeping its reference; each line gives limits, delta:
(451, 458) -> 0.002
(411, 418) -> -0.002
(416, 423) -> 0.007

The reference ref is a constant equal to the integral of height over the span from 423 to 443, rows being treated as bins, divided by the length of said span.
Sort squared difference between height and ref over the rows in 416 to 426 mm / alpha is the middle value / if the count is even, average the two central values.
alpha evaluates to 0.003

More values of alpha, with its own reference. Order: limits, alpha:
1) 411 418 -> 0.007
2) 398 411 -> 0.001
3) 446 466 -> 0.006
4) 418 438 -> 0.001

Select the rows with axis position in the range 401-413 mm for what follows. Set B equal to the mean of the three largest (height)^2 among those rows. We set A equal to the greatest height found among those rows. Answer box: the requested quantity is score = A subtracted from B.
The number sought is 14.0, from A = 4.29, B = 18.29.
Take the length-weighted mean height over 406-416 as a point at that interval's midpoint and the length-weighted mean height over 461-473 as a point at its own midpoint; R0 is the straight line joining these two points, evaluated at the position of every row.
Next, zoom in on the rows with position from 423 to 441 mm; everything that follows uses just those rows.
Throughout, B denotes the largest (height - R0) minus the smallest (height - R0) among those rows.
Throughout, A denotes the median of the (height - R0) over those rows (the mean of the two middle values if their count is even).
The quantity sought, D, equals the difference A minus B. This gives -0.05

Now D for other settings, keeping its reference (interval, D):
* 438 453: -0.12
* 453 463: -0.09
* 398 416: -0.16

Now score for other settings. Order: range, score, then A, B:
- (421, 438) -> 14.5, 4.37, 18.87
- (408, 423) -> 14.1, 4.36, 18.49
